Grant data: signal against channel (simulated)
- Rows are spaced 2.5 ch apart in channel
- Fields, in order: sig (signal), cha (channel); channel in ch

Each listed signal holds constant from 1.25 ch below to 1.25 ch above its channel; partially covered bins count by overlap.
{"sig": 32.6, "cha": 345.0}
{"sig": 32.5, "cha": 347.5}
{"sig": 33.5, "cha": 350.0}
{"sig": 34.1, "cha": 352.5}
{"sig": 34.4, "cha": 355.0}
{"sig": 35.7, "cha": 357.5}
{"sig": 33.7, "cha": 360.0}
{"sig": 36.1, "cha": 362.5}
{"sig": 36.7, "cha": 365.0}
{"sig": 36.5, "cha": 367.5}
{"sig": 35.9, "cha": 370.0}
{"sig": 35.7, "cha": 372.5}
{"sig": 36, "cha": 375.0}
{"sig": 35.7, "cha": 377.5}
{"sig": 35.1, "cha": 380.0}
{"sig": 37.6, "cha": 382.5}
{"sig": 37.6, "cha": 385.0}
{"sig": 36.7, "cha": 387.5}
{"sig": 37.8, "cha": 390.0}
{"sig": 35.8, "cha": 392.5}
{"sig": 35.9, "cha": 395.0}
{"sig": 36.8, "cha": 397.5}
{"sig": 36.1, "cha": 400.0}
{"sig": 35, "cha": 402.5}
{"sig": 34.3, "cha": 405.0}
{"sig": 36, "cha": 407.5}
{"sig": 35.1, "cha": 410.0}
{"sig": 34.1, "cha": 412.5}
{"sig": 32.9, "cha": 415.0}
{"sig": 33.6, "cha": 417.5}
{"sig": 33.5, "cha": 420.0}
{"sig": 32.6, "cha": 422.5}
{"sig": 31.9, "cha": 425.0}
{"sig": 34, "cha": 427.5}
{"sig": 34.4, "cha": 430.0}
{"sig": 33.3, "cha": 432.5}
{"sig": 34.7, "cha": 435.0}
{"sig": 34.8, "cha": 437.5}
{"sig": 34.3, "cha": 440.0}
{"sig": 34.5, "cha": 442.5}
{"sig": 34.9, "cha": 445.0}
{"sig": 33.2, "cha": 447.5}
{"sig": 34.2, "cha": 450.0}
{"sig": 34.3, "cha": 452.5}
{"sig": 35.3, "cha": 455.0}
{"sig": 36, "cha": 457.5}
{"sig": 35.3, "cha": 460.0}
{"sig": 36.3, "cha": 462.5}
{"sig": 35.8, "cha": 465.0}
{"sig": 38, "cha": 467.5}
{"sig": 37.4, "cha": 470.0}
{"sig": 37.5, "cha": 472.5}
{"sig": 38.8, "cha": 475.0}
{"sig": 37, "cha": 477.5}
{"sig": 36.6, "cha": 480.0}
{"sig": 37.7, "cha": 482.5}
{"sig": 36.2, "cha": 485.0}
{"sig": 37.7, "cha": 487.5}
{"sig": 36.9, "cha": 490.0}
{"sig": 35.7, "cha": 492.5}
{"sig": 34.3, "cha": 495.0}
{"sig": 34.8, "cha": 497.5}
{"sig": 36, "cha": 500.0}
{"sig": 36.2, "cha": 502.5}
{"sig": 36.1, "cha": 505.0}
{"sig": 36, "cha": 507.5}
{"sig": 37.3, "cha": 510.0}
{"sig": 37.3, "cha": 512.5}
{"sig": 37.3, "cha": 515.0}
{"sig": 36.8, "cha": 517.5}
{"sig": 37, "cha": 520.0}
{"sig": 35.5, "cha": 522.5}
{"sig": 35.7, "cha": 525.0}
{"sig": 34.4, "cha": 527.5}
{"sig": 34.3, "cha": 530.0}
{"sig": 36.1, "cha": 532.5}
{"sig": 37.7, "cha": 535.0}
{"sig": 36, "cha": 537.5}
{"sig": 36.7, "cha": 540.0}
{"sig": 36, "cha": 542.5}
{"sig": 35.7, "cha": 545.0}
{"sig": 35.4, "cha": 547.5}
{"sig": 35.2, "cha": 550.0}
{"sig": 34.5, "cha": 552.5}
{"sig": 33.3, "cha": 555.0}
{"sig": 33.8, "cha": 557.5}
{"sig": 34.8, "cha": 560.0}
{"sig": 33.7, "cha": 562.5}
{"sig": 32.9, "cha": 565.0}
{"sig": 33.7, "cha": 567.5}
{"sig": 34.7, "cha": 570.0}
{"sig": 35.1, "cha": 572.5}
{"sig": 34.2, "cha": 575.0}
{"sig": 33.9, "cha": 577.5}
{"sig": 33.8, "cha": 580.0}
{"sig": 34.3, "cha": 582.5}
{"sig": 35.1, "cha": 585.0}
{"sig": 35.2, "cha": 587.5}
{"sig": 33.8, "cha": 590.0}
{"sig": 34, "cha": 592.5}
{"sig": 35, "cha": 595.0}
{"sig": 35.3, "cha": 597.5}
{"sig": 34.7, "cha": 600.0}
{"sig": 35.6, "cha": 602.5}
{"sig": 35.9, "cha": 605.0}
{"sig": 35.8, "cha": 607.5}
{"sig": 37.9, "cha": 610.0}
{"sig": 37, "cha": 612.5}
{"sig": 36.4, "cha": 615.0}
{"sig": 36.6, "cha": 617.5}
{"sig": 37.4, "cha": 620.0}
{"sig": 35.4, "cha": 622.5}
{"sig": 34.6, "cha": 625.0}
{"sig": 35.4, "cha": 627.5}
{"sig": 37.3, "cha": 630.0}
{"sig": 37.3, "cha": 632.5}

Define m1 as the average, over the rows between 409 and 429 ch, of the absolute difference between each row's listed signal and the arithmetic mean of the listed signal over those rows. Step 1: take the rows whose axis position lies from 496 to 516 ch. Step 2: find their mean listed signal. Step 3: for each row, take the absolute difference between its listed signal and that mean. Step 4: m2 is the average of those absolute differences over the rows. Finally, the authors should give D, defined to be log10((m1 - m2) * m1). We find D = -1.40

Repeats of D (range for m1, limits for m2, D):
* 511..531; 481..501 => -0.97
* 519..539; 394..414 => -1.19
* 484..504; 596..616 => -2.01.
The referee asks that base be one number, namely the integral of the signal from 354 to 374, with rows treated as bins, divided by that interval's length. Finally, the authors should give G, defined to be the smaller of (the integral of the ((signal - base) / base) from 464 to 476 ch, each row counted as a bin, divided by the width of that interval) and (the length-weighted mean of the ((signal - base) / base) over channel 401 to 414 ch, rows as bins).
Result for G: -0.020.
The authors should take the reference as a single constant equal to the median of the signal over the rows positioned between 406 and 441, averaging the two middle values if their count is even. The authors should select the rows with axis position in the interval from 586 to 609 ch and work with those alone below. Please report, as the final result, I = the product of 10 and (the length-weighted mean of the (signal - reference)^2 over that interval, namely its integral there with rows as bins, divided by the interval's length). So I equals 16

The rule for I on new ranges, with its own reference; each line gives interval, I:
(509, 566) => 41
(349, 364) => 14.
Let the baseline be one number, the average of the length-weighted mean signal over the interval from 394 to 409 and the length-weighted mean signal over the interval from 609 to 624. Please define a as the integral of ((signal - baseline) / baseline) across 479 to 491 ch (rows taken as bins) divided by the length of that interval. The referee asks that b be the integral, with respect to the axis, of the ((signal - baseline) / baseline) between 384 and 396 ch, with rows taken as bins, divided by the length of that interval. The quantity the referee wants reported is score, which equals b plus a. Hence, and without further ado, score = 0.04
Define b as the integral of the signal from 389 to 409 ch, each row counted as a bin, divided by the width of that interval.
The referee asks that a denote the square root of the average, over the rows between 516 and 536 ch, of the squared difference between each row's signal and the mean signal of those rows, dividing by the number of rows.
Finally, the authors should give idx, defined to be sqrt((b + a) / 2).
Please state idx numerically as 4.30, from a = 1.13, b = 35.9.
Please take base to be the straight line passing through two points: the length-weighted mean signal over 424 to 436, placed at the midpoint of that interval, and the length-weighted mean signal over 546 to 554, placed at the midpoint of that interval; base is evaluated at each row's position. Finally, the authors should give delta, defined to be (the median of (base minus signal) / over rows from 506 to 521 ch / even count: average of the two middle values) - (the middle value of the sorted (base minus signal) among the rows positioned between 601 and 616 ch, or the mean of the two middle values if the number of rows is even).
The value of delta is -2.0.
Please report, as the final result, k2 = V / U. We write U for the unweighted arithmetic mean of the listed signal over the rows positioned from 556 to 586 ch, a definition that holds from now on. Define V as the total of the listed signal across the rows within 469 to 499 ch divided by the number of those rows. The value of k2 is 1.07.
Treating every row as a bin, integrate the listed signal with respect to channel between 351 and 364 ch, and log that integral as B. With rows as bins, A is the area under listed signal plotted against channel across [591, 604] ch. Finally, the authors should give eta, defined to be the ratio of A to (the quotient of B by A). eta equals 455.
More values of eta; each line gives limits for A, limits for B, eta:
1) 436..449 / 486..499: 427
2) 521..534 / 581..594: 469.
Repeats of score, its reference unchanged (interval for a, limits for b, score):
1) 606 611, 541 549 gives 0.00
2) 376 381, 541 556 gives -0.05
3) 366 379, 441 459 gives -0.05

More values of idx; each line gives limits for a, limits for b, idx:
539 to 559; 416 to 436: 4.16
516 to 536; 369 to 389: 4.33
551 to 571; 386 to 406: 4.29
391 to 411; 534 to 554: 4.28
